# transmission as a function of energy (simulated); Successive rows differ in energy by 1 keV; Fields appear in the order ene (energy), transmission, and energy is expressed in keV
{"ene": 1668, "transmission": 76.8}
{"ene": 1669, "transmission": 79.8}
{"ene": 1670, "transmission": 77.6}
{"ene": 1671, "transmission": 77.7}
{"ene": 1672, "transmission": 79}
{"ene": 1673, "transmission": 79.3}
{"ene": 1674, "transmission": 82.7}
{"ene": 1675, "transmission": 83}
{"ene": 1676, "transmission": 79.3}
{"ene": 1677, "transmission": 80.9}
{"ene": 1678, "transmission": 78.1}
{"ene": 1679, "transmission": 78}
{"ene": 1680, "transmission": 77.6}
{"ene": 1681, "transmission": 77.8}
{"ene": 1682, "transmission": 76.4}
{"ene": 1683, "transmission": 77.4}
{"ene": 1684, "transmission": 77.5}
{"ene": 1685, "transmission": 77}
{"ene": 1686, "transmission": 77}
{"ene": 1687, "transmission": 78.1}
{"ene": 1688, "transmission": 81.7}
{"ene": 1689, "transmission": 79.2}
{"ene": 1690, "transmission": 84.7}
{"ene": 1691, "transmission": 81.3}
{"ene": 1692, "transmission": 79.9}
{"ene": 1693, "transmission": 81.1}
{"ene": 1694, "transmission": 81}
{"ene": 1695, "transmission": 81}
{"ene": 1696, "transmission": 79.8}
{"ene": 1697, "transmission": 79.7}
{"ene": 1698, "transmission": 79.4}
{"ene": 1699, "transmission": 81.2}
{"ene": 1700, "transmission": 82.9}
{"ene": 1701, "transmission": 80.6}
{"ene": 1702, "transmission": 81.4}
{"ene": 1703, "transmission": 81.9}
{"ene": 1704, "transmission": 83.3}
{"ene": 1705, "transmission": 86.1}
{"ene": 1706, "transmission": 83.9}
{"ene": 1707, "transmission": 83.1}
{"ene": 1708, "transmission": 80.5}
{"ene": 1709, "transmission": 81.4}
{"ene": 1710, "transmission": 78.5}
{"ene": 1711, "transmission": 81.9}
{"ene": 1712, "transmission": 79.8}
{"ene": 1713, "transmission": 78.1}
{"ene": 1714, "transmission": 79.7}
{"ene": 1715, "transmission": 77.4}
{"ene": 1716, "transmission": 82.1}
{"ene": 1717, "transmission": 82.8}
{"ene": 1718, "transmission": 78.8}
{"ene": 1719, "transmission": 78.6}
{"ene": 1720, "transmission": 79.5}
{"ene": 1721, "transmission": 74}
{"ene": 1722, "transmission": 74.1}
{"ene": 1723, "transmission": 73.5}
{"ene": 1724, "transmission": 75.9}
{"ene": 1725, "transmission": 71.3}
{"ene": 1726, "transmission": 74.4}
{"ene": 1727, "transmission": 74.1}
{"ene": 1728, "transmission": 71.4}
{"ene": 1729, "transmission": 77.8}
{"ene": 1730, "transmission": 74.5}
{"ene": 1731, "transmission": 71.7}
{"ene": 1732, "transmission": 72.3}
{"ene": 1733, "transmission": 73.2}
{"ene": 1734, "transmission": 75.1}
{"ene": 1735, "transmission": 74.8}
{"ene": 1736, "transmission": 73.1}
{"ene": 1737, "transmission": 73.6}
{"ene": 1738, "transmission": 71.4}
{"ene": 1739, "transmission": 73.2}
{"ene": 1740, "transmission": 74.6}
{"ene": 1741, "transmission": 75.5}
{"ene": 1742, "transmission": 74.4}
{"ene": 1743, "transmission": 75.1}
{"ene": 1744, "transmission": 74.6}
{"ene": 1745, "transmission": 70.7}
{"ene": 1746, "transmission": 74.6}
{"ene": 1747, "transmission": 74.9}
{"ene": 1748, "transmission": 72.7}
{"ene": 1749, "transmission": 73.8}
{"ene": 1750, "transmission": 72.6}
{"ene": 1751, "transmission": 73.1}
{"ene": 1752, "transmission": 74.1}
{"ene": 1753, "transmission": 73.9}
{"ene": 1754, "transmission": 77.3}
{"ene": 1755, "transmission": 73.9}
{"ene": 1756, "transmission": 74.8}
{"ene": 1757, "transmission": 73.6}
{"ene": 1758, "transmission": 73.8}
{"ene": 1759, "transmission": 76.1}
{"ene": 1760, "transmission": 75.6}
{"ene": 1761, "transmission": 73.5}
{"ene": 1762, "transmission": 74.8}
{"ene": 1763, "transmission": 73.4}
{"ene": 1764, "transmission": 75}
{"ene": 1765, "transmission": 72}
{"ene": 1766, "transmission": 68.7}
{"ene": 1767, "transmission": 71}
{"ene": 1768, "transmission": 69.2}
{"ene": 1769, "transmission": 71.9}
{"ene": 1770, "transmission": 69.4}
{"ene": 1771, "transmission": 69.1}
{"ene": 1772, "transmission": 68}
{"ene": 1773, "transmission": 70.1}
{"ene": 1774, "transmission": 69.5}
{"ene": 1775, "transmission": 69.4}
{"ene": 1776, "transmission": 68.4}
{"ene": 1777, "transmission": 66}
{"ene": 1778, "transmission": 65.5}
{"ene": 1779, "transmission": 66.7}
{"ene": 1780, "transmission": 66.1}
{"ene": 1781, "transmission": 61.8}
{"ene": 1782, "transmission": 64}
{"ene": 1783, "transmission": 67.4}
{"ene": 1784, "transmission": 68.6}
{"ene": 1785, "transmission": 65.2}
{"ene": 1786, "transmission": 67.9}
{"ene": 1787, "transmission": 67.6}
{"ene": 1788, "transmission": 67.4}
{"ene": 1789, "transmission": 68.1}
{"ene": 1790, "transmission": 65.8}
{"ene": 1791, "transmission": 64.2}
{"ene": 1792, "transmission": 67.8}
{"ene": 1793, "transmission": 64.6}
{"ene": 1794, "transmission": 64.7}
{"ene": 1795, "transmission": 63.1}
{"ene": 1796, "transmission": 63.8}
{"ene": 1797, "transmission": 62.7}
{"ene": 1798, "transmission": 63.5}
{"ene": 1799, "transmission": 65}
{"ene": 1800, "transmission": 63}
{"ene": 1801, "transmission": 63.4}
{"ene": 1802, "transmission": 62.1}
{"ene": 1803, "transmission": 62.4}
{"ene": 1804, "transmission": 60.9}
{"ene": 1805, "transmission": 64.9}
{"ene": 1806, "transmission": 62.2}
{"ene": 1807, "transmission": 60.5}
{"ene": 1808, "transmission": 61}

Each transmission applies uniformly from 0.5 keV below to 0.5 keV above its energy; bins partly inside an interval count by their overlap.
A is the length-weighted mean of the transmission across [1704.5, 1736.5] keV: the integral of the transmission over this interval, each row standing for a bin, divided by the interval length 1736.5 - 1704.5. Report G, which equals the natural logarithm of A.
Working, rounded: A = 77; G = 4.348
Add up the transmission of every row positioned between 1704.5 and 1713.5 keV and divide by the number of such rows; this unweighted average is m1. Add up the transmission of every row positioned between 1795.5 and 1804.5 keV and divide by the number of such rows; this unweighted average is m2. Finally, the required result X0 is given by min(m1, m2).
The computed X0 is 63.0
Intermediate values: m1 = 81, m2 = 63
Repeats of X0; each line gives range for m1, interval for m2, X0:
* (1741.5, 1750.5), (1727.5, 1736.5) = 73.7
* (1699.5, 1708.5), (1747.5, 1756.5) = 74.0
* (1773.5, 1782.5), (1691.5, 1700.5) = 66.4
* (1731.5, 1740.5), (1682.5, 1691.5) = 73.5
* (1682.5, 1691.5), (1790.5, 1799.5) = 64.4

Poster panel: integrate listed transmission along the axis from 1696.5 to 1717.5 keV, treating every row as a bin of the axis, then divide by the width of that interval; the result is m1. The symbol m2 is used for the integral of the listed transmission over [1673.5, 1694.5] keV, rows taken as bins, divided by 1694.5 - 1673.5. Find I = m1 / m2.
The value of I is 1.02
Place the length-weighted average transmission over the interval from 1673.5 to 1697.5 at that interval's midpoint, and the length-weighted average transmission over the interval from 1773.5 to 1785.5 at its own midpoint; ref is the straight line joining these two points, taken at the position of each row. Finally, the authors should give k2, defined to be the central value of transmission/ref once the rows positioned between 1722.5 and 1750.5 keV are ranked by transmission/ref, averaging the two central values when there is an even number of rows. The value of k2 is 1.02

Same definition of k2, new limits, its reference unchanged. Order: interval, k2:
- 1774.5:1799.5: 1.00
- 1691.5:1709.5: 1.05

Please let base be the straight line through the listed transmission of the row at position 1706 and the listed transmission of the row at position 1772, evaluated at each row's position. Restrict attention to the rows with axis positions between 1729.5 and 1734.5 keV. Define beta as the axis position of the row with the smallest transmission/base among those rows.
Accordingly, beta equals 1731 keV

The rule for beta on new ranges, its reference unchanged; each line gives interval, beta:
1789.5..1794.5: 1791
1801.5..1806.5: 1804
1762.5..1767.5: 1766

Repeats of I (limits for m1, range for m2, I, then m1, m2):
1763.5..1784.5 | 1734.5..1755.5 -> 0.93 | 68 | 74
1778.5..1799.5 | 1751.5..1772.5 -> 0.90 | 66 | 73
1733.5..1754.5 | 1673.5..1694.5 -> 0.93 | 74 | 80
